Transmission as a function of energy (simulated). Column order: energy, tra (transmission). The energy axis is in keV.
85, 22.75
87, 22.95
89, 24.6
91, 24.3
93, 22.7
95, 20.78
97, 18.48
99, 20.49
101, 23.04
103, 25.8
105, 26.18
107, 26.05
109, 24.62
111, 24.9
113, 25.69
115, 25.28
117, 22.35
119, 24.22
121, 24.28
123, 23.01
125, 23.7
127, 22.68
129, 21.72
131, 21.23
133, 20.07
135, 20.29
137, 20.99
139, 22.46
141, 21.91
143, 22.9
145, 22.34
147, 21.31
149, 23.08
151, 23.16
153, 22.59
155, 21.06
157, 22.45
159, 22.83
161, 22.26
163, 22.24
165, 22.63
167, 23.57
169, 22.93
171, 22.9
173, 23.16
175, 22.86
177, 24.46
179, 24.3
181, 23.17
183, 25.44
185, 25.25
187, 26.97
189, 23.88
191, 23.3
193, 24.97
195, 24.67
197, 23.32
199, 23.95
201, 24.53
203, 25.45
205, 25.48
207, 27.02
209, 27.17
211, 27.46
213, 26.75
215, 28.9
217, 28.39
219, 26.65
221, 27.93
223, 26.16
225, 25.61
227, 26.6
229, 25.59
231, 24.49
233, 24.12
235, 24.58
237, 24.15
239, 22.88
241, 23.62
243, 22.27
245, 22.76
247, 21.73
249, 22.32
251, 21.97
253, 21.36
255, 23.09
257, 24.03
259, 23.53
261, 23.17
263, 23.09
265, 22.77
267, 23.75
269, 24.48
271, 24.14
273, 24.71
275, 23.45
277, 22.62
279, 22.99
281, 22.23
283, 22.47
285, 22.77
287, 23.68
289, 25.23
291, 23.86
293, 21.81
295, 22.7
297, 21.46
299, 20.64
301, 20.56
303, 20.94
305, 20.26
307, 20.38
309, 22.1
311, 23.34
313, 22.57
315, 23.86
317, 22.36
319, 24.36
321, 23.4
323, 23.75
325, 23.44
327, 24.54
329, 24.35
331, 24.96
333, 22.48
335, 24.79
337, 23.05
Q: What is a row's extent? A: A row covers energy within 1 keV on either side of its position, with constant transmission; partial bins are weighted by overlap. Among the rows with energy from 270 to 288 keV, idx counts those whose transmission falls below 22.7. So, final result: 3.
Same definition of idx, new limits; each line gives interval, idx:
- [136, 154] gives 6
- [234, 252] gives 4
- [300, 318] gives 7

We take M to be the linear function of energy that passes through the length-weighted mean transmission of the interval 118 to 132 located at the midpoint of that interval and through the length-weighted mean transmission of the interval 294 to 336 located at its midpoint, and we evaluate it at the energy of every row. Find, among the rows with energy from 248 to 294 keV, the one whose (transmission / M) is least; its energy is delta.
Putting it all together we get 253 keV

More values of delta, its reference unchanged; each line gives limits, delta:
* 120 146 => 133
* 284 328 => 305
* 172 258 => 253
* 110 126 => 117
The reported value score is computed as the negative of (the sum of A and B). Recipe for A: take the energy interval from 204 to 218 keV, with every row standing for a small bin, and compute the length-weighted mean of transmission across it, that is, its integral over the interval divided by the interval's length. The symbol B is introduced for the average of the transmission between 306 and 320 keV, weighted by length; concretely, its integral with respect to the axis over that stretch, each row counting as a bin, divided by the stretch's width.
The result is -50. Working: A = 27.3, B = 23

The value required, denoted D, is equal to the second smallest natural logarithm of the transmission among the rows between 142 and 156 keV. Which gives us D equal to 3.06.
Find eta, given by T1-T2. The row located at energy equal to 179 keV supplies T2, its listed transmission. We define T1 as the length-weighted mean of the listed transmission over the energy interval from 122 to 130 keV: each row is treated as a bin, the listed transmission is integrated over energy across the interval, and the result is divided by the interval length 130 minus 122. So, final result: -1.5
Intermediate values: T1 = 22.8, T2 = 24.3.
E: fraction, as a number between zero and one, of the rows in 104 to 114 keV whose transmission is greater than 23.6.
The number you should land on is 1.00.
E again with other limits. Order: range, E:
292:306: 0.00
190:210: 0.80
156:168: 0.00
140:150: 0.00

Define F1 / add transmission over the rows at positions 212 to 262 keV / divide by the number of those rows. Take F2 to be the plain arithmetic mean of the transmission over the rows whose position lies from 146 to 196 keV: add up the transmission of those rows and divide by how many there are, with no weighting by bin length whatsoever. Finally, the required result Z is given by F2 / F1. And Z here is 0.96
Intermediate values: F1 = 24.5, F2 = 23.42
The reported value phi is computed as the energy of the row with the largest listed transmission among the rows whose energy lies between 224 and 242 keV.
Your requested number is 227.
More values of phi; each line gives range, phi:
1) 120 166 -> 121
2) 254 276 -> 273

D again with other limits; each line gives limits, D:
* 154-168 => 3.10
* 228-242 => 3.16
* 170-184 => 3.13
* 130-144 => 3.01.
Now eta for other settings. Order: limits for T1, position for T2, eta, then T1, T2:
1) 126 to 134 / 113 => -4.3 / 21.4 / 25.69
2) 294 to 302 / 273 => -3.4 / 21.3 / 24.71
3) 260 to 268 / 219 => -3.5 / 23.2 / 26.65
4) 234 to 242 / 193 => -1.2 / 23.8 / 24.97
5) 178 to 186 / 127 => 1.9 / 24.5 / 22.68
